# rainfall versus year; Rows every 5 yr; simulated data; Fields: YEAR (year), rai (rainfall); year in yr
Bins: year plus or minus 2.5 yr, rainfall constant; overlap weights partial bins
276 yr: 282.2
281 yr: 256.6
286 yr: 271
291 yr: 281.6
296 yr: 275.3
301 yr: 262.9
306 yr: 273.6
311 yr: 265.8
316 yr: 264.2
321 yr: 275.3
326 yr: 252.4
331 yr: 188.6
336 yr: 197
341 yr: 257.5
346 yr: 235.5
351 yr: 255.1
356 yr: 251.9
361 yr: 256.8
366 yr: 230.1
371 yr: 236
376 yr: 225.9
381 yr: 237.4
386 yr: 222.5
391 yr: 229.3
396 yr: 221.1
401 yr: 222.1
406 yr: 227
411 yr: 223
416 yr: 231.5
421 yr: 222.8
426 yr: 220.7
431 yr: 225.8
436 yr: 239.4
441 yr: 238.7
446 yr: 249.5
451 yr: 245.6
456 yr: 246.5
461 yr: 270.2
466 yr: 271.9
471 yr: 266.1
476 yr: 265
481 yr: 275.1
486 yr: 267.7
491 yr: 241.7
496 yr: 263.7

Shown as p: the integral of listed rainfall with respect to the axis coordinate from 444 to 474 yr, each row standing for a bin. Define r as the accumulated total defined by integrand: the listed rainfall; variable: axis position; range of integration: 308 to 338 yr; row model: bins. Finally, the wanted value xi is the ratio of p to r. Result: 1.07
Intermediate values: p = 7757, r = 7255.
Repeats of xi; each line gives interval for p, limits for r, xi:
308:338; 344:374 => 0.99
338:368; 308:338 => 1.02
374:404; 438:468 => 0.89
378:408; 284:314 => 0.83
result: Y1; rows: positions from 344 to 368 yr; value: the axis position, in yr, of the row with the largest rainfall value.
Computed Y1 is 361 yr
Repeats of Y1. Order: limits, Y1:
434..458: 446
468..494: 481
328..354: 341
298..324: 321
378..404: 381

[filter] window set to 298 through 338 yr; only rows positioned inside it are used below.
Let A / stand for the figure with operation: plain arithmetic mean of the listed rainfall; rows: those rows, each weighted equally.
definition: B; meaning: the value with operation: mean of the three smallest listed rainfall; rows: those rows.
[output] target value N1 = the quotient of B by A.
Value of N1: 0.86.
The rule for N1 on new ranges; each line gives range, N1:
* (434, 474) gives 0.95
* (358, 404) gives 0.96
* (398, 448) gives 0.96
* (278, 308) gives 0.98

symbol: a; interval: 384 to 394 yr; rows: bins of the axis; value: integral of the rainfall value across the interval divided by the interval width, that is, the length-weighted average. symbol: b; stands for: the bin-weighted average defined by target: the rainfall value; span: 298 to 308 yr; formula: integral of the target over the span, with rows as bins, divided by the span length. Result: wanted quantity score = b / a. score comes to 1.188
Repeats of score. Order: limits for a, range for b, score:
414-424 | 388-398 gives 0.994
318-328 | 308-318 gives 1.004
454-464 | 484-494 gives 0.980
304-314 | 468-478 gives 0.988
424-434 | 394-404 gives 0.990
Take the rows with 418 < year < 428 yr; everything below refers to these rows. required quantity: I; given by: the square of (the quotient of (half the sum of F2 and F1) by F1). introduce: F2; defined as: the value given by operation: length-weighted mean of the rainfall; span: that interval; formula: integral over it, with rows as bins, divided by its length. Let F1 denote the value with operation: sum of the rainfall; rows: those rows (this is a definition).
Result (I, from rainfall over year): 0.56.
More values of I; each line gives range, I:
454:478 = 0.36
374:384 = 0.56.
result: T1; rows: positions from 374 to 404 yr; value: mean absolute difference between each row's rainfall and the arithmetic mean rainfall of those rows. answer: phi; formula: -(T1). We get -5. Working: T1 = 5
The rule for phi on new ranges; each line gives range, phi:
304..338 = -30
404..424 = -3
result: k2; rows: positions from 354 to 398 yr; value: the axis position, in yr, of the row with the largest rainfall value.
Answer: 361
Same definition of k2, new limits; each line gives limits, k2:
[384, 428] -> 416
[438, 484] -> 481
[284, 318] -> 291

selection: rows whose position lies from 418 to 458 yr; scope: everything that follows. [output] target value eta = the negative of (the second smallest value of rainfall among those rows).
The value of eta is -223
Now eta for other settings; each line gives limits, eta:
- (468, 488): -266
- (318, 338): -197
